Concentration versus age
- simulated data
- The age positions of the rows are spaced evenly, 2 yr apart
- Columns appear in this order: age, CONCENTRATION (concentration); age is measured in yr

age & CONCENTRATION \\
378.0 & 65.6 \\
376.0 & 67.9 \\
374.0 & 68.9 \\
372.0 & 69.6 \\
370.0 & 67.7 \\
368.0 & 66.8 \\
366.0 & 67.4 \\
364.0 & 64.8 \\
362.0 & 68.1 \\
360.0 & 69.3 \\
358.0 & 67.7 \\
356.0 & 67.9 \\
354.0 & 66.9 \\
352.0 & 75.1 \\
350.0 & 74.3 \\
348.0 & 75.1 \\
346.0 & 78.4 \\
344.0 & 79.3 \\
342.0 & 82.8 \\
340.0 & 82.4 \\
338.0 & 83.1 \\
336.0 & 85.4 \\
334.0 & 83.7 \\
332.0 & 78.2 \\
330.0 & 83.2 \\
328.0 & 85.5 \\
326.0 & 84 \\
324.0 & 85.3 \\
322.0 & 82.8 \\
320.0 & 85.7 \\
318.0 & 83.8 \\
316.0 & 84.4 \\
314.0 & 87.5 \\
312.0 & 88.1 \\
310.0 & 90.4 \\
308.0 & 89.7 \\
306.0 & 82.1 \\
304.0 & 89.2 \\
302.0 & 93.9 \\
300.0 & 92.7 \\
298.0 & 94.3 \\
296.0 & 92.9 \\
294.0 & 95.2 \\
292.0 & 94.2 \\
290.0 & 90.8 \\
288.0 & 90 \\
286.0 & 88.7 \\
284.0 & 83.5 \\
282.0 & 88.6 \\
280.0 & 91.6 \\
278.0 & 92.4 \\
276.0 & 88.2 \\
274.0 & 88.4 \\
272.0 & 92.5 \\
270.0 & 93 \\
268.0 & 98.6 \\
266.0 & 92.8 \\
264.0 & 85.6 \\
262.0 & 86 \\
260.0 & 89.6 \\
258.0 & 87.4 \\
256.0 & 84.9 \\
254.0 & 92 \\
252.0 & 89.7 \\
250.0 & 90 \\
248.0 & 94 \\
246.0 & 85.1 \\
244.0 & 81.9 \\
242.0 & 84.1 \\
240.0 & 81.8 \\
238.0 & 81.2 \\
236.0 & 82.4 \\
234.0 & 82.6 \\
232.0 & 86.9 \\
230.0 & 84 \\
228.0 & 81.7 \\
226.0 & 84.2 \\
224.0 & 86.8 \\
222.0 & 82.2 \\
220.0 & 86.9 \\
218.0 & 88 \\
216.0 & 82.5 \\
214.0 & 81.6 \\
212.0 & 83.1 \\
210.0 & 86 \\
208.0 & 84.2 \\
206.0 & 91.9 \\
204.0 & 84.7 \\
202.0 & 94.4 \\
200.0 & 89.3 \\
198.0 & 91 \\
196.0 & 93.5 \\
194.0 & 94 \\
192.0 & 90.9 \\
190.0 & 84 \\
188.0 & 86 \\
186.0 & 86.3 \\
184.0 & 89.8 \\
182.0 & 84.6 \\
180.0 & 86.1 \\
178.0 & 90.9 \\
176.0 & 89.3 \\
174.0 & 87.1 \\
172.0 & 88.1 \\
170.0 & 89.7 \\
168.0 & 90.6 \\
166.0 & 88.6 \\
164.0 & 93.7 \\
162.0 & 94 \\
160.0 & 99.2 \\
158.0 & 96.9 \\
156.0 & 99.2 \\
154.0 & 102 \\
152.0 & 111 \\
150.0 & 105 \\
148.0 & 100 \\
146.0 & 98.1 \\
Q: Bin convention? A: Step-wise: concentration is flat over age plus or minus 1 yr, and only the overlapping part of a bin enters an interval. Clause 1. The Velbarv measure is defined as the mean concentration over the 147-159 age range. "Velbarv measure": 102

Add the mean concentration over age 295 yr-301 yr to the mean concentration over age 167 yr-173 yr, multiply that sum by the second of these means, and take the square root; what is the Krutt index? 128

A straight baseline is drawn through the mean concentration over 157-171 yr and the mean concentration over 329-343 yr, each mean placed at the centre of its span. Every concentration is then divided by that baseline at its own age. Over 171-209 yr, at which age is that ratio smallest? 190.0 yr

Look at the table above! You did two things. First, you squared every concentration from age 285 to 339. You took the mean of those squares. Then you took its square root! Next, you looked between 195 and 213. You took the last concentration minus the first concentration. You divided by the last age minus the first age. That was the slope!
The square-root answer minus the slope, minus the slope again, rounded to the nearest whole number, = 89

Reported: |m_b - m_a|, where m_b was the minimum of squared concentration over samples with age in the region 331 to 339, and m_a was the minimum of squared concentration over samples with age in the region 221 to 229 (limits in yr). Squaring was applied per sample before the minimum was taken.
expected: 560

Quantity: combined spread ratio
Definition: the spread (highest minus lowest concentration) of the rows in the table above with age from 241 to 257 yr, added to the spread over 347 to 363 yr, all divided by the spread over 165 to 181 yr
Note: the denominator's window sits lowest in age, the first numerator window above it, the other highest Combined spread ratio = 4.2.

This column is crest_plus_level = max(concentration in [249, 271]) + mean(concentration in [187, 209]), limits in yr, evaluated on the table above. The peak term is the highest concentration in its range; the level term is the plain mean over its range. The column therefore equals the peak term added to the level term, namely 188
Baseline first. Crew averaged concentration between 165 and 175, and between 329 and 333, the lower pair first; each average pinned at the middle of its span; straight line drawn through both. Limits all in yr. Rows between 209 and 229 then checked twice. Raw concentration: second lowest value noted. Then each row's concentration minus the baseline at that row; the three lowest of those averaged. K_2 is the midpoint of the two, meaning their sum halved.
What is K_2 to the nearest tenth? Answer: 38.7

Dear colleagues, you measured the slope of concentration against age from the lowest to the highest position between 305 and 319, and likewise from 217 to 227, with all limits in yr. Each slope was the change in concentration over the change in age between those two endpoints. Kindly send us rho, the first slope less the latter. 0.6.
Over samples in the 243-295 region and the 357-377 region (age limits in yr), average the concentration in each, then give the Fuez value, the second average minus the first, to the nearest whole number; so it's -22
